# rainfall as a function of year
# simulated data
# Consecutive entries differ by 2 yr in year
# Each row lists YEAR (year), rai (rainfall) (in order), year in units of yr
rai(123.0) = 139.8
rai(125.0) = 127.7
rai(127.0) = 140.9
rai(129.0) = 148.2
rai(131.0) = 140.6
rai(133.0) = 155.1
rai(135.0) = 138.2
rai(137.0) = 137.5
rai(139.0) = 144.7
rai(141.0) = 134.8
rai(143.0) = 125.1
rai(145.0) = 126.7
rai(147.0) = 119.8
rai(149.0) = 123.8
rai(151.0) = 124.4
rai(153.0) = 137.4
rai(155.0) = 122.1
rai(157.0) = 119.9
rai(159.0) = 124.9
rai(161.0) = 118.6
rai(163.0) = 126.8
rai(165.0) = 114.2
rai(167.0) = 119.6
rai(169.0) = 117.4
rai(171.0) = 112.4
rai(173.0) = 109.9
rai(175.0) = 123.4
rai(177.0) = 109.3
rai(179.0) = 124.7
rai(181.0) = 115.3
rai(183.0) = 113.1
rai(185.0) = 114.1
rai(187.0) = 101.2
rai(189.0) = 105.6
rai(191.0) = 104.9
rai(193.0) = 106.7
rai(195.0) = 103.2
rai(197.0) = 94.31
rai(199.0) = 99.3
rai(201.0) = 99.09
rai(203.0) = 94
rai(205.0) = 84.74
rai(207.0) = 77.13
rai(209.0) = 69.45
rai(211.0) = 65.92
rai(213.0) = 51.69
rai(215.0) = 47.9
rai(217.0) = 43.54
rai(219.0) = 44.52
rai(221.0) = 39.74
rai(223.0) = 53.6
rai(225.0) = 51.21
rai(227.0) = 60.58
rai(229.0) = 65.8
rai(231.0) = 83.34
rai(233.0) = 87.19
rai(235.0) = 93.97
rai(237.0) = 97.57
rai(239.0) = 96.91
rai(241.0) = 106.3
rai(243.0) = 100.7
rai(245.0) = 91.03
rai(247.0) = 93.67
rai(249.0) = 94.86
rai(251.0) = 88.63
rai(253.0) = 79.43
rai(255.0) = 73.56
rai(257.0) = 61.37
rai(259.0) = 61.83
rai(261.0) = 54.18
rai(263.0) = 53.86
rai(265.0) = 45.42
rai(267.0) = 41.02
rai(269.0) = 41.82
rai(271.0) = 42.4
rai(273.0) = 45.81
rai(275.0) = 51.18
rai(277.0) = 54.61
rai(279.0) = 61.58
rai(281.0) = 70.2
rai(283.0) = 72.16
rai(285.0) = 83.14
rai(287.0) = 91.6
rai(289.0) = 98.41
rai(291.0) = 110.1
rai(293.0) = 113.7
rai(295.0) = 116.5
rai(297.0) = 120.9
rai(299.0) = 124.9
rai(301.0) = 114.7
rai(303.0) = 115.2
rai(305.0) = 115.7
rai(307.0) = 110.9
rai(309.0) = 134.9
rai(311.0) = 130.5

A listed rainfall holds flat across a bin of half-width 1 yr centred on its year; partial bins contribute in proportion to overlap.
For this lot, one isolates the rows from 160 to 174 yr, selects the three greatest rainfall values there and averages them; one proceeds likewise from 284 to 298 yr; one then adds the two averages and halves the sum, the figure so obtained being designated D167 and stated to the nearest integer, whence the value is 119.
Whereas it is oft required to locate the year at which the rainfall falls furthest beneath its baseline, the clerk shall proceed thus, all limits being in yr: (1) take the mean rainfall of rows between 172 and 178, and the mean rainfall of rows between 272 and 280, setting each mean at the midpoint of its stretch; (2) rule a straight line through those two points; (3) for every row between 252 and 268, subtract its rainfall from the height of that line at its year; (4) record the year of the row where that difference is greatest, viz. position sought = 267.0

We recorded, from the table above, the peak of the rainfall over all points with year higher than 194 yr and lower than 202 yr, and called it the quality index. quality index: 103.2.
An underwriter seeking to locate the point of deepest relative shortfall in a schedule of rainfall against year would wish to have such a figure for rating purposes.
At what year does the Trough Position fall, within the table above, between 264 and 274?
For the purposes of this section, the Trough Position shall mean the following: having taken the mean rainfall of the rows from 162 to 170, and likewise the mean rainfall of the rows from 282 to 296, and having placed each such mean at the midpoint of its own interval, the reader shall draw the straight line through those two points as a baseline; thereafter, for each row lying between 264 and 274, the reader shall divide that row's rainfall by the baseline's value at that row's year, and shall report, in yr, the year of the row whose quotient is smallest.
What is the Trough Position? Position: 267.0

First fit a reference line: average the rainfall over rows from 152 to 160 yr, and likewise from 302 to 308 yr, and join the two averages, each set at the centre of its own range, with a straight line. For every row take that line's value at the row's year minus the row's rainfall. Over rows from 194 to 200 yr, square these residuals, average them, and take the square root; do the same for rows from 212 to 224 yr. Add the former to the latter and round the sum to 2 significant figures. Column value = 98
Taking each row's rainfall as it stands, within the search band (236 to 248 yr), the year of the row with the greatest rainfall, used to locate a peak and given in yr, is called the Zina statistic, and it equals 241.0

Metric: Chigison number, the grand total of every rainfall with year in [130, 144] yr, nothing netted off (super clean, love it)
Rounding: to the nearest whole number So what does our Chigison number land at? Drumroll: 976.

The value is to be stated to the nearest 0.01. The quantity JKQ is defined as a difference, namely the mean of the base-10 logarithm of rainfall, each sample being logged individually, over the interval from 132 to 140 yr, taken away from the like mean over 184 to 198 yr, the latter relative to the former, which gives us -0.14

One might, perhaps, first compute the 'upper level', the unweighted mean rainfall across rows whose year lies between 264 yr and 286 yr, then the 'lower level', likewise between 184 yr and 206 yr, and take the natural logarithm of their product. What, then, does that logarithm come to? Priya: 8.6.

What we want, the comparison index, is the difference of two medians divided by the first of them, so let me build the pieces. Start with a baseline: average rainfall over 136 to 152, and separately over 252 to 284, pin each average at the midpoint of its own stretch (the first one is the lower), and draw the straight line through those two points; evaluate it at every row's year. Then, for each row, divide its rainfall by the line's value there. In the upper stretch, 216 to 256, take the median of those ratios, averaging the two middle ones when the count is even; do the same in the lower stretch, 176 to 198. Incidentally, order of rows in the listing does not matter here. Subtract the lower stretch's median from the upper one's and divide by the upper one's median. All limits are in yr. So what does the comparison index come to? 0.12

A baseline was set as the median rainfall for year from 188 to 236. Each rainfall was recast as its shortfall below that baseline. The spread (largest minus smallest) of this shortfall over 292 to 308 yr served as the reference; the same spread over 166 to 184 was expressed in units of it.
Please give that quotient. 1.1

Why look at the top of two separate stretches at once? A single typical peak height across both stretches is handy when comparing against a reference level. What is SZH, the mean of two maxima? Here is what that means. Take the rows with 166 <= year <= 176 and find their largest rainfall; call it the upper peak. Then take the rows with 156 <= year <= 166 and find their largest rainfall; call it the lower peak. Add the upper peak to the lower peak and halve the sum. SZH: 125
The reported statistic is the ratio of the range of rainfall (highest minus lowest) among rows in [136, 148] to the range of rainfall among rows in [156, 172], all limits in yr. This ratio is 1.73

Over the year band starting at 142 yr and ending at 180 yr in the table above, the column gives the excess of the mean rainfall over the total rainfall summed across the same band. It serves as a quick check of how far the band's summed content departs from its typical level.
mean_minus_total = -2179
